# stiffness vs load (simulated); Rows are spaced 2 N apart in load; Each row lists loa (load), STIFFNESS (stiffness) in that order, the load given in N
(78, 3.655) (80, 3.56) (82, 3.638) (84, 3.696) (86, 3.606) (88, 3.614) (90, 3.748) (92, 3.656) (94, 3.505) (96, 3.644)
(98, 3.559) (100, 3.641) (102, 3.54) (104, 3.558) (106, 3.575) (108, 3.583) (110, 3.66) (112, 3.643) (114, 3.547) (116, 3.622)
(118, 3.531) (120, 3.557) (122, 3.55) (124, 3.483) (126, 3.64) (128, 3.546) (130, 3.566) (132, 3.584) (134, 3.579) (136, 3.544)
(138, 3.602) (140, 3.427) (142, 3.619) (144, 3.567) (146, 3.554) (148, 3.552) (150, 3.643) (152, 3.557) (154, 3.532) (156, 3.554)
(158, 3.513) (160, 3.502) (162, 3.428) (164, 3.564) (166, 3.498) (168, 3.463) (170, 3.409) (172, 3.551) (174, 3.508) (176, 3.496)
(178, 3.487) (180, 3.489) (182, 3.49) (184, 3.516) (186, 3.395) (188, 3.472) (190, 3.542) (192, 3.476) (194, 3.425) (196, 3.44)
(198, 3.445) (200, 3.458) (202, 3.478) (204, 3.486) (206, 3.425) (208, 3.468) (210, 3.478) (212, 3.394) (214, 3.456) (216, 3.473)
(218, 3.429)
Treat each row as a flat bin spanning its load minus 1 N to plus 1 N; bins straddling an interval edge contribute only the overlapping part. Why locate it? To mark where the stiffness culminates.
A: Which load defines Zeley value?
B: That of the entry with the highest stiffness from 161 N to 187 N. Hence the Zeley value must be 164 N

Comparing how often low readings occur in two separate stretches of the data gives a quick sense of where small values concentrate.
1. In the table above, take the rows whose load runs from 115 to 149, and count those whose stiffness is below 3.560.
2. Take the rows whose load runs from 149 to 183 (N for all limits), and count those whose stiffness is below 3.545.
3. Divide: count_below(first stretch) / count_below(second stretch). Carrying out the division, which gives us 0.75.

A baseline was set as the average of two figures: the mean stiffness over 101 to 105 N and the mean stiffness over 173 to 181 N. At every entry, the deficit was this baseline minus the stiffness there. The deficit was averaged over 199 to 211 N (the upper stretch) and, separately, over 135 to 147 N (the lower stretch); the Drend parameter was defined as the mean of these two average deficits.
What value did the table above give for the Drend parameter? 0.013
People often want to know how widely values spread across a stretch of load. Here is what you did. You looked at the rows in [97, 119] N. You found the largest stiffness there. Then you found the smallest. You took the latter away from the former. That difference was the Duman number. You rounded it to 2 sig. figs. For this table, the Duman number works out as 0.13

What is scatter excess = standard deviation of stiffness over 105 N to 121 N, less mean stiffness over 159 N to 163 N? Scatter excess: -3.42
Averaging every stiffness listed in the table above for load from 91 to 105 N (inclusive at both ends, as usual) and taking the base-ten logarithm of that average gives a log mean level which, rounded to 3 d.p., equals 0.555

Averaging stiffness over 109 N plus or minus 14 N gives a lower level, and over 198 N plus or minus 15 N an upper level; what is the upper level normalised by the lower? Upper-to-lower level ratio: 0.965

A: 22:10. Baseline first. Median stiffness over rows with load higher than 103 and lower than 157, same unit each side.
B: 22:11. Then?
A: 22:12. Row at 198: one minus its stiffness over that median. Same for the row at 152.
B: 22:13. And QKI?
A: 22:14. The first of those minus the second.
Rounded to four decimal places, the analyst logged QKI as 0.0315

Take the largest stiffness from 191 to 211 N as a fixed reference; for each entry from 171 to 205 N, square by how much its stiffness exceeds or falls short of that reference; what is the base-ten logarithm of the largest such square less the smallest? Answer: -2.1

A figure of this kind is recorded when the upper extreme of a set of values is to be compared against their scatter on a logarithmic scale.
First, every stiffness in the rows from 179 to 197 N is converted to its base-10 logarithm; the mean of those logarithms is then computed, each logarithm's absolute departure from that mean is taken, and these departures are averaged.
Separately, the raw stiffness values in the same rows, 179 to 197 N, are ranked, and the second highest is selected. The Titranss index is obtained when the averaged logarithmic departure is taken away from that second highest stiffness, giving 3.51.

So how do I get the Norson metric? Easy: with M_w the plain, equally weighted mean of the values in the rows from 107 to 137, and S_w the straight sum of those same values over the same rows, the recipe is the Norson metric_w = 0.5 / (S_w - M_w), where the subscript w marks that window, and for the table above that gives 0.0100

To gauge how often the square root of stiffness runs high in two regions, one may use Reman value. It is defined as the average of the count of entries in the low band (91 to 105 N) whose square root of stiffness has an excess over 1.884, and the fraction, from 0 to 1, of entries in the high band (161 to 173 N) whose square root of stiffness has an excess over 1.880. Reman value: 2.67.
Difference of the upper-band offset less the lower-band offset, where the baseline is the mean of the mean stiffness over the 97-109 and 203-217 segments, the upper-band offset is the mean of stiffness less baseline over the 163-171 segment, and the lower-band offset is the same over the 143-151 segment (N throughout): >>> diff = -0.10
